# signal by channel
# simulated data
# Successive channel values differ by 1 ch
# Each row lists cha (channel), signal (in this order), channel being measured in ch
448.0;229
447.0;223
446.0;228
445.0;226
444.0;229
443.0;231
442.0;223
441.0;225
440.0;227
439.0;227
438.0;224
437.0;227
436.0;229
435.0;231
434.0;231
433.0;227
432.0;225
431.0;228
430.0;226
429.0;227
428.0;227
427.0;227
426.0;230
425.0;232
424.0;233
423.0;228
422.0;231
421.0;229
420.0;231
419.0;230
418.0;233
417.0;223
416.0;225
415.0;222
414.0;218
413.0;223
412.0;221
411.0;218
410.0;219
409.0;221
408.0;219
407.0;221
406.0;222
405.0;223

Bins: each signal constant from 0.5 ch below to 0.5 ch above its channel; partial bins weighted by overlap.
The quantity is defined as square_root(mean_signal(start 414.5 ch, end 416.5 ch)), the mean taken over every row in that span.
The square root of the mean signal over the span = 14.9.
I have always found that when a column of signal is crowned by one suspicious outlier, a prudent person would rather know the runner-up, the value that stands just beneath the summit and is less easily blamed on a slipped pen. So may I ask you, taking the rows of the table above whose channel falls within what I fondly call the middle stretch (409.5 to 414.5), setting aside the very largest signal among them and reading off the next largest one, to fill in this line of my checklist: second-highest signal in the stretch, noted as 221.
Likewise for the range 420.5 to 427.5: 232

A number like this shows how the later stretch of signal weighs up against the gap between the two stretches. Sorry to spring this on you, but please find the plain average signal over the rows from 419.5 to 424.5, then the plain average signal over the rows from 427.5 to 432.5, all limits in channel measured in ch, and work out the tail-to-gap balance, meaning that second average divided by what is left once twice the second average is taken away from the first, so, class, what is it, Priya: -1.02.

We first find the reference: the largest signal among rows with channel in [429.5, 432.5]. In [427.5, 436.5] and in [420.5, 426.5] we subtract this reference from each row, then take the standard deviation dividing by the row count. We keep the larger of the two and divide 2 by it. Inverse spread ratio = 1.02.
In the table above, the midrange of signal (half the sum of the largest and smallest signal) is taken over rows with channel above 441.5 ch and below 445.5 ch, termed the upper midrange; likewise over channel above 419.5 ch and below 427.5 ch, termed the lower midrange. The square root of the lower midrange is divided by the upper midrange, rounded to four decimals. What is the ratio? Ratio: 0.0668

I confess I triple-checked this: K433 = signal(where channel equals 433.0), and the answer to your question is 227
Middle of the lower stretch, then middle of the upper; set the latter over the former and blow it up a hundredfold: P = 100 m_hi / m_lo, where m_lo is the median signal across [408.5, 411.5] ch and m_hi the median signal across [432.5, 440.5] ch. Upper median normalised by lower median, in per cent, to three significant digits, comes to 104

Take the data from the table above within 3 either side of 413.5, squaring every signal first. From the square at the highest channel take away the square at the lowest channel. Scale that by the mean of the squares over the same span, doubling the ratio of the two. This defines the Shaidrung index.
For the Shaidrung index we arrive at 0.127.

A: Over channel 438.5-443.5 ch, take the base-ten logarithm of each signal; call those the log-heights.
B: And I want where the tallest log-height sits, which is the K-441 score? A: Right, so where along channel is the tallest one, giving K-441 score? 443.0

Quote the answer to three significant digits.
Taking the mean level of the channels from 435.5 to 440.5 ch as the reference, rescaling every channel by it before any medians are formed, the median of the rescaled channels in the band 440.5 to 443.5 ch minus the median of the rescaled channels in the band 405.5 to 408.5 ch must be 0.0176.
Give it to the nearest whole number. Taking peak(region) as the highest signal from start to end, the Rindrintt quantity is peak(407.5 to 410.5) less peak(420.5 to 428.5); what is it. -12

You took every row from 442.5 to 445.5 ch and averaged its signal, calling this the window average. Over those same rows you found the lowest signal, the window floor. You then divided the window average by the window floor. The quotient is 1.01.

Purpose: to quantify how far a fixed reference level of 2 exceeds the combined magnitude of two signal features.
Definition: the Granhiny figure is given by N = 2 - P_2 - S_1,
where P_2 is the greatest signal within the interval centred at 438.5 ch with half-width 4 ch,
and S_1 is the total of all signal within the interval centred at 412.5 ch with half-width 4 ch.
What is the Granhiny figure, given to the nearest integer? -1996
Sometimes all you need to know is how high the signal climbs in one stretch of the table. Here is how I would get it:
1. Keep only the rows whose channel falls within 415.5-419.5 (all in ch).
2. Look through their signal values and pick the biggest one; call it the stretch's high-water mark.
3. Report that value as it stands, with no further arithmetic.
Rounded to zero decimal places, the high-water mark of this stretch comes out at 233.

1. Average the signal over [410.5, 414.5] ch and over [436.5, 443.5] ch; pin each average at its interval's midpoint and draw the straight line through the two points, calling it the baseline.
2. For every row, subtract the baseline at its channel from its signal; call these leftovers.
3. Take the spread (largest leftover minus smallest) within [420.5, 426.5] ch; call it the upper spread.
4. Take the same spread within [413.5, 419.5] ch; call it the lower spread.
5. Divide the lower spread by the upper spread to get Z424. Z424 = 2.95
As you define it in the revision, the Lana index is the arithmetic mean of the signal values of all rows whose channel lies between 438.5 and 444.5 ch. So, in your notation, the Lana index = 227.0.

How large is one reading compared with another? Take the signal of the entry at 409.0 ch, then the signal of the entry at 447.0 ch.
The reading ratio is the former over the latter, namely 0.99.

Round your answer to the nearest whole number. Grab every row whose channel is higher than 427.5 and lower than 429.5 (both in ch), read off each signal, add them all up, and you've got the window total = 454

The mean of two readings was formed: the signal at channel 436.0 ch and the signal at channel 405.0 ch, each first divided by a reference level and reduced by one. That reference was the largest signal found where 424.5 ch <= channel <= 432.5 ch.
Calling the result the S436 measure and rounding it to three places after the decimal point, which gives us -0.026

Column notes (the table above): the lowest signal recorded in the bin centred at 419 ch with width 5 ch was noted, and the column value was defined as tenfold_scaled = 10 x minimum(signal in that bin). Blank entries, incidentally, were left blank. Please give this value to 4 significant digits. 2230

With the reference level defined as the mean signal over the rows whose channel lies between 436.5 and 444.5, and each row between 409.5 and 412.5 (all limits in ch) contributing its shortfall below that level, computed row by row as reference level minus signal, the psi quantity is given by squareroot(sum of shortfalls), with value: 4.7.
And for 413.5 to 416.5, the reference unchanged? 3.9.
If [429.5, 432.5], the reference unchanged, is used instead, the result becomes 0.9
